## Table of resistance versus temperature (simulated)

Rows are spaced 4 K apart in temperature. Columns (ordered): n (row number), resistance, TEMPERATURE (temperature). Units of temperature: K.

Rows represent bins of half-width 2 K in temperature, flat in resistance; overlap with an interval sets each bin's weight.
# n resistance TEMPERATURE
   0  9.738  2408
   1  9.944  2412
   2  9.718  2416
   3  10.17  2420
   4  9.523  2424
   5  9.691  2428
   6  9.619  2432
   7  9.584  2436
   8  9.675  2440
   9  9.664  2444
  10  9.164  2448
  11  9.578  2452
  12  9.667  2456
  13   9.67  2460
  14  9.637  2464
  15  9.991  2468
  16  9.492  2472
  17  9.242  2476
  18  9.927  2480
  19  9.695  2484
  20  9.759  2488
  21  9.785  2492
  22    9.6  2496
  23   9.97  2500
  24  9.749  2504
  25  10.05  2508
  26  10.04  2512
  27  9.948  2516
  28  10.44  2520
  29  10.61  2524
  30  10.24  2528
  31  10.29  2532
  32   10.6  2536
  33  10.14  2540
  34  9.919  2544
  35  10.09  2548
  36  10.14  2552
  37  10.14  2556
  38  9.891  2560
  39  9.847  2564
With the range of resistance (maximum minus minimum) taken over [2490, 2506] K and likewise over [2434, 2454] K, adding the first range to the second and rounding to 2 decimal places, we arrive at 0.88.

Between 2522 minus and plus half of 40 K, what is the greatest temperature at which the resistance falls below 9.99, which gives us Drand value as 2516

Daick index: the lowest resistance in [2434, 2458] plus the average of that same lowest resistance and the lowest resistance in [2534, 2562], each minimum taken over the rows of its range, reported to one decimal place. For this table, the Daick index 18.7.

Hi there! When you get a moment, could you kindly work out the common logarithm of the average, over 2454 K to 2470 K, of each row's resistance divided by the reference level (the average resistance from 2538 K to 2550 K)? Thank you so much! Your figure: -0.014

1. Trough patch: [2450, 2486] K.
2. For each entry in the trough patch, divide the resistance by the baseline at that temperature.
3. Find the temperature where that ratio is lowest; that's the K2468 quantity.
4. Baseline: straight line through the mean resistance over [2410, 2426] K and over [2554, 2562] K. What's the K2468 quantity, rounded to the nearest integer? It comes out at 2476 K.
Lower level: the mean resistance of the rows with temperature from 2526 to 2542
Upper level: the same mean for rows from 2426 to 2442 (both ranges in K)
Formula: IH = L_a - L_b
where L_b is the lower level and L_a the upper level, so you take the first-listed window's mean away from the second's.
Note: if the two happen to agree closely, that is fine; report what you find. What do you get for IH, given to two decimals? -0.68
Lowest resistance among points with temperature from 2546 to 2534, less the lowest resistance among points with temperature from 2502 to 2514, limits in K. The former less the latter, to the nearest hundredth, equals 0.17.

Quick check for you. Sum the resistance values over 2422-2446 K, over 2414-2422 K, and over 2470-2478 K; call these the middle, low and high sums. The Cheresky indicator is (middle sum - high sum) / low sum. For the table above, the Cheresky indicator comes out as 2.0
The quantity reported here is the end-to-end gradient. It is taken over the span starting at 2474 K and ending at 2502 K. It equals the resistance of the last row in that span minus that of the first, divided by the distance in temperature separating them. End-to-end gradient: 0.030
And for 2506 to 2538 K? 0.020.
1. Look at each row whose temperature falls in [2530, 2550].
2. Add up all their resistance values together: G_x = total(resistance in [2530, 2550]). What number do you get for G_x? 51.0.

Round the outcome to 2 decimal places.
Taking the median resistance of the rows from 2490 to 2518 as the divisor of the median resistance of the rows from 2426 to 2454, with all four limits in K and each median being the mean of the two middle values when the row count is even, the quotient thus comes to 0.97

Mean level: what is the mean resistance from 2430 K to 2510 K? 9.7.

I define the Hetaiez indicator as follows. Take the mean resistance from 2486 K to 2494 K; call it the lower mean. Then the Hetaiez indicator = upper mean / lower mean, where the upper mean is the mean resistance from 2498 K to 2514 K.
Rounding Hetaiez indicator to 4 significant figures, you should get 1.018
